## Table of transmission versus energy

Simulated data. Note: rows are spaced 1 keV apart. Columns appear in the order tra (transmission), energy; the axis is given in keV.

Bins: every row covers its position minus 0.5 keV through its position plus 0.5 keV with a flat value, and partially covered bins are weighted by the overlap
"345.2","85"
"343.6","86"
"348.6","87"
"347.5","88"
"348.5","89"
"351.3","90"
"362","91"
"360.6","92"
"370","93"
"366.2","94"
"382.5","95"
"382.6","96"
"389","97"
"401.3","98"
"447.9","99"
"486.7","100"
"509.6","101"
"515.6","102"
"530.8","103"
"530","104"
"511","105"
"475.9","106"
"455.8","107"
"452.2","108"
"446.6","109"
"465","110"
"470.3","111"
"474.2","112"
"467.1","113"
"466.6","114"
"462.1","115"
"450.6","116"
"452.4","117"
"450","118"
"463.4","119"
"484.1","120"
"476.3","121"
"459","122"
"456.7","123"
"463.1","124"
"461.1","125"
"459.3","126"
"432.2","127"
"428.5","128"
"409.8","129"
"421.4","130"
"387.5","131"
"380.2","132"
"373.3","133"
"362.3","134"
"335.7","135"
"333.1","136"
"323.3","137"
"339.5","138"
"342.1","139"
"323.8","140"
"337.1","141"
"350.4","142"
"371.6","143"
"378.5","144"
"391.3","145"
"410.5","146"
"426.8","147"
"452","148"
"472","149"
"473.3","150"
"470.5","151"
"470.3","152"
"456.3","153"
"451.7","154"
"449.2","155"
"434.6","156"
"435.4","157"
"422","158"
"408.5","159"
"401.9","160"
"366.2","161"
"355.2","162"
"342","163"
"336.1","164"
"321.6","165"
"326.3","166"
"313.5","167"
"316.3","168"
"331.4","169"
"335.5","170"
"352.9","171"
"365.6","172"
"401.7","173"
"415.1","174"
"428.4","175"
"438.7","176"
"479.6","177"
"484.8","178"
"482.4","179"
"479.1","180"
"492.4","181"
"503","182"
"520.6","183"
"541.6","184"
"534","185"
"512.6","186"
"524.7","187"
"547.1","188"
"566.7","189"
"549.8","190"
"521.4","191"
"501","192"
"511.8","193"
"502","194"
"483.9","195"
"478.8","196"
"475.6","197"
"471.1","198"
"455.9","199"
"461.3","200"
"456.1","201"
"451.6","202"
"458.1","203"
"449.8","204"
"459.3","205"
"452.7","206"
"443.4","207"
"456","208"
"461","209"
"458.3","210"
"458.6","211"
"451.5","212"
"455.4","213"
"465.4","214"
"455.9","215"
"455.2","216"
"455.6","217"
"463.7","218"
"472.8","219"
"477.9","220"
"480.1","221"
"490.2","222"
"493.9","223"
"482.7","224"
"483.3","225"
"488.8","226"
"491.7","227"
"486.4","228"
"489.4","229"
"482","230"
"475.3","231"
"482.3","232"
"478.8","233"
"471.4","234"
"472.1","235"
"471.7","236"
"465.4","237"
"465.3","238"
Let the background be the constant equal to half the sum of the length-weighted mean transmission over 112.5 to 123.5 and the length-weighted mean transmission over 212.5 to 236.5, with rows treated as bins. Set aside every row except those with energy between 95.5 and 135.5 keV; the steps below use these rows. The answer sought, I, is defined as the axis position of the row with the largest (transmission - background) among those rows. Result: 103 keV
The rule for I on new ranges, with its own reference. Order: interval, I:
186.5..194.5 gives 189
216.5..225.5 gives 223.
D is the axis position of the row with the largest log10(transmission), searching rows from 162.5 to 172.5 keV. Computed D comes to 172 keV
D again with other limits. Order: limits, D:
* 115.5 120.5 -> 120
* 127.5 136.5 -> 128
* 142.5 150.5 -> 150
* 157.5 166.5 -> 158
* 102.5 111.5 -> 103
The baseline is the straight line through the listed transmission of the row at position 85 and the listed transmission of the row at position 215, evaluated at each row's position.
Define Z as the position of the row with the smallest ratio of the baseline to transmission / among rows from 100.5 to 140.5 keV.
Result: 103 keV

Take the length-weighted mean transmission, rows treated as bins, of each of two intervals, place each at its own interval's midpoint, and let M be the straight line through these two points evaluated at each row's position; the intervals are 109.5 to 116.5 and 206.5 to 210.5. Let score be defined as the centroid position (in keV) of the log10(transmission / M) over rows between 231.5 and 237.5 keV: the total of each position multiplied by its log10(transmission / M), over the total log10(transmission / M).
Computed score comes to 234.1 keV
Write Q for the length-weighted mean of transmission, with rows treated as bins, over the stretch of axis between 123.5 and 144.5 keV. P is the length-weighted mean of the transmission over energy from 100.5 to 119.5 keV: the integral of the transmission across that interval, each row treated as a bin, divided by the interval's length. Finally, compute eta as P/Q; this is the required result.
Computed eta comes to 1.25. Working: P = 476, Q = 382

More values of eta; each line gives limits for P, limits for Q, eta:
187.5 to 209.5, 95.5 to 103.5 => 1.05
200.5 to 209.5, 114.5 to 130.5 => 1.01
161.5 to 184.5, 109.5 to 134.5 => 0.92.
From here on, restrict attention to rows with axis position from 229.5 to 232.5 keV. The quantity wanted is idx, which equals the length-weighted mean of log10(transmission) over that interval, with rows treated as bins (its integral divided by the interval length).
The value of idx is 2.68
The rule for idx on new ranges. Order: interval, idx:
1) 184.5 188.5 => 2.72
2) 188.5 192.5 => 2.73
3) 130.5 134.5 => 2.57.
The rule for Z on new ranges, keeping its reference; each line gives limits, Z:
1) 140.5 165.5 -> 150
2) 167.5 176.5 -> 176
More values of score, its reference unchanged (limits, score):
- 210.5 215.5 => 213.6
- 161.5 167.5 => 164.7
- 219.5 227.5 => 223.7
